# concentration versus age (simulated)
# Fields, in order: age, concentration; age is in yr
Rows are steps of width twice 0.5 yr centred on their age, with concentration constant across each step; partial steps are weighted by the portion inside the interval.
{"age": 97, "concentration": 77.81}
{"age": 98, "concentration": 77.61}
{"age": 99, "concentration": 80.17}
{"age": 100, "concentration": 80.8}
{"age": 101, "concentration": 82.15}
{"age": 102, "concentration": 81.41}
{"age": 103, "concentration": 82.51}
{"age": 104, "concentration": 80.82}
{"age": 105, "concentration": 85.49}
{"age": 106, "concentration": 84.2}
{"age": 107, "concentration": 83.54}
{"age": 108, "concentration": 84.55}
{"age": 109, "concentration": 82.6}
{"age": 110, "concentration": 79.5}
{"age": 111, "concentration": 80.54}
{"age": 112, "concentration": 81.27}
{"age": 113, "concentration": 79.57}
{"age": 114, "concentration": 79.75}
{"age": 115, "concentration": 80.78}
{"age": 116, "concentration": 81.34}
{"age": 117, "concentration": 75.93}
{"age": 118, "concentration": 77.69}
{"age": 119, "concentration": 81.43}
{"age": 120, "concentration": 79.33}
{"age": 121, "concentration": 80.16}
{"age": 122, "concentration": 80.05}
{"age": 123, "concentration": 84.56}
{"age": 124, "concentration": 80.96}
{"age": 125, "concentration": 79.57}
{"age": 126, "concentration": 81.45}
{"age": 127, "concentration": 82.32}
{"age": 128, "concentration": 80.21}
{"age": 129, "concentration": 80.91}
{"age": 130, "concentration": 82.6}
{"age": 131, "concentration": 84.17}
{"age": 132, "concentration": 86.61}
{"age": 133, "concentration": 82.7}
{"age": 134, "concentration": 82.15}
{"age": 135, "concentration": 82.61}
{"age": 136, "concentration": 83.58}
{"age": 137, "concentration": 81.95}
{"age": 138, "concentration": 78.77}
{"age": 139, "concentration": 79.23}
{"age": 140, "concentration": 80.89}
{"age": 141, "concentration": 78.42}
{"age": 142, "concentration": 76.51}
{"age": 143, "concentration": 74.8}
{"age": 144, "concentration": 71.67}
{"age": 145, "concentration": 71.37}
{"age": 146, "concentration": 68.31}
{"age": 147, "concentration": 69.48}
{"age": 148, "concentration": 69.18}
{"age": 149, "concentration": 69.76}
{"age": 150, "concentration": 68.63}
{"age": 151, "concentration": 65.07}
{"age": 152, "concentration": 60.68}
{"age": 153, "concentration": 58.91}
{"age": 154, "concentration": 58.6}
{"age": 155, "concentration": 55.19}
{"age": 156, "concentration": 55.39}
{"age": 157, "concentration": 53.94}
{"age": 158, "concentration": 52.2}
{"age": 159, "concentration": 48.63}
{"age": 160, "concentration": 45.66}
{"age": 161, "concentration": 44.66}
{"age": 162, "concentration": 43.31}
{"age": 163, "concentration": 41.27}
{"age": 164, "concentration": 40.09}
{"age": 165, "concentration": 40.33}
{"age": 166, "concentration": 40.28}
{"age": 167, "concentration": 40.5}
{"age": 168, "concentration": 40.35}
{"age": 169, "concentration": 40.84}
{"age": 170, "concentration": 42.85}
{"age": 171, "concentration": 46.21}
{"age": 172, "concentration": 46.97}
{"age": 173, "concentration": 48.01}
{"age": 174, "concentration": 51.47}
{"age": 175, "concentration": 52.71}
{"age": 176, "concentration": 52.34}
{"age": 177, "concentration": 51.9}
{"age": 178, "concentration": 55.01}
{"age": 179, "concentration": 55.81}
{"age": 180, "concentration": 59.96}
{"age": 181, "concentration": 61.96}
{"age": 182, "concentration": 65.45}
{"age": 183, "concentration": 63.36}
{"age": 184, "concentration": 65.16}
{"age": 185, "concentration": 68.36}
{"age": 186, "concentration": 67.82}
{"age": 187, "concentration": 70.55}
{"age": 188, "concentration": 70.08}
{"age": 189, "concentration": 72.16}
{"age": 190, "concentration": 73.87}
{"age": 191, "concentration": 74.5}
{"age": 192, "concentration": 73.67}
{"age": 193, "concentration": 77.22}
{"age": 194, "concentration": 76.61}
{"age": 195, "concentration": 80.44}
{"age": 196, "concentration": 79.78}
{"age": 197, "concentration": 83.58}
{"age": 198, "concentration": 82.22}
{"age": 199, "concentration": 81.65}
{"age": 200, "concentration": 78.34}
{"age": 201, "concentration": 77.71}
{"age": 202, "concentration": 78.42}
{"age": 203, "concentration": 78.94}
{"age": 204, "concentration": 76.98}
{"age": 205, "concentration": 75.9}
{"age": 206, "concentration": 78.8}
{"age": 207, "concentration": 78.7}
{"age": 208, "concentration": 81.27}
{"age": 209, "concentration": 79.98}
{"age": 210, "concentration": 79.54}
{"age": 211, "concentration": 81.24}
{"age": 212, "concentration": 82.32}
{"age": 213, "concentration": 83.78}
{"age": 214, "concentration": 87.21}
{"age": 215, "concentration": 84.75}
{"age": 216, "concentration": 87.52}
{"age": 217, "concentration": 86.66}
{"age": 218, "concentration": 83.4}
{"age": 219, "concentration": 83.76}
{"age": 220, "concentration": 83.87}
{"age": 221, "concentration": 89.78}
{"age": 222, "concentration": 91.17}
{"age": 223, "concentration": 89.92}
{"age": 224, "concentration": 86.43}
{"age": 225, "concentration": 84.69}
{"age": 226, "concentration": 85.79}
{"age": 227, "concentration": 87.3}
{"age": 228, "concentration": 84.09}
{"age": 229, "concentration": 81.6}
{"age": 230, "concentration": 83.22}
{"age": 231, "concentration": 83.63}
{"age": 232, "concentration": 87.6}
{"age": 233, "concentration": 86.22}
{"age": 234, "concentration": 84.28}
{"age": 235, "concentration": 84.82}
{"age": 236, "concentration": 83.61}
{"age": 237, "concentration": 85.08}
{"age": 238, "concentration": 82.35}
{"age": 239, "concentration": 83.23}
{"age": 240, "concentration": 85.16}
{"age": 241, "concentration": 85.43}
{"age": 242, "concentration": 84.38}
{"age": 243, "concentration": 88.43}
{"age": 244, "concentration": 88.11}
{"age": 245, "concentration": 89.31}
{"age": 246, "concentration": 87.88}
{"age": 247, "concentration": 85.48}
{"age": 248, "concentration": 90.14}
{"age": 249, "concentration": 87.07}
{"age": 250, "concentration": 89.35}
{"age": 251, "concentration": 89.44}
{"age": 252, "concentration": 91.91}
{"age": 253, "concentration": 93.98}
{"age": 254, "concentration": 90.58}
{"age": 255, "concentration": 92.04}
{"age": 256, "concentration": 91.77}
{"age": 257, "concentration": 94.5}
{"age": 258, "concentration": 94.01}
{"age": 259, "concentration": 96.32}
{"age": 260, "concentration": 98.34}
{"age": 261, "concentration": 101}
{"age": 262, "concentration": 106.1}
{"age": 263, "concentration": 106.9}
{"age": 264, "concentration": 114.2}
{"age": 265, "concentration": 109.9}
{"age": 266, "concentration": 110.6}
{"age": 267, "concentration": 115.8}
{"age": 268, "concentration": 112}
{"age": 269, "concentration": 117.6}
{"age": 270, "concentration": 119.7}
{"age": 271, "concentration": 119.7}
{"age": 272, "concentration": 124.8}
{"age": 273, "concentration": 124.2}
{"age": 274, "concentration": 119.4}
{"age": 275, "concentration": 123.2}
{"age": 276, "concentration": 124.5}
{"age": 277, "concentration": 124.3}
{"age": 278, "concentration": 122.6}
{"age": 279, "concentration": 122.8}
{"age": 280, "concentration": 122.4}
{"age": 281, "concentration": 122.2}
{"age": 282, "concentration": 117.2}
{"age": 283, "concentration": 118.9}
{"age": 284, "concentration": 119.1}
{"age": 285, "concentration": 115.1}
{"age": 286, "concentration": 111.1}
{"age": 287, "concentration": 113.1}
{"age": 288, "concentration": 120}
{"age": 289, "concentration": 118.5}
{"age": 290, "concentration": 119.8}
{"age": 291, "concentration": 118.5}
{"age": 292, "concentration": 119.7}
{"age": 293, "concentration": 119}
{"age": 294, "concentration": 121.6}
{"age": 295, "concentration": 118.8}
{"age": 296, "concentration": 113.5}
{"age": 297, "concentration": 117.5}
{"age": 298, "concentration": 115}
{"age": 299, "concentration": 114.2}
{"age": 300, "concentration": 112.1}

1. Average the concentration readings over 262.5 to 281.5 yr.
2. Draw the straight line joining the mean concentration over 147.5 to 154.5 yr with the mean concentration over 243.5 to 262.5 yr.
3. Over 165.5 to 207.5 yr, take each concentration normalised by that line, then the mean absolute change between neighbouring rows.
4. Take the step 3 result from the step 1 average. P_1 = 119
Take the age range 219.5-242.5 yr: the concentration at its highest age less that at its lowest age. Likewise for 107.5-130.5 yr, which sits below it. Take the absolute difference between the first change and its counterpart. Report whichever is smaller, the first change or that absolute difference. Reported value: 1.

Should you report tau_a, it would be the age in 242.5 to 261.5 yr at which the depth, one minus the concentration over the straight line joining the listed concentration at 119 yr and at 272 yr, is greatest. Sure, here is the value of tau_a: 247 yr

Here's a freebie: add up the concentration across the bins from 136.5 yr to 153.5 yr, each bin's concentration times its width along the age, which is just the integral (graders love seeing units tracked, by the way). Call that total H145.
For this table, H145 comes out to 1224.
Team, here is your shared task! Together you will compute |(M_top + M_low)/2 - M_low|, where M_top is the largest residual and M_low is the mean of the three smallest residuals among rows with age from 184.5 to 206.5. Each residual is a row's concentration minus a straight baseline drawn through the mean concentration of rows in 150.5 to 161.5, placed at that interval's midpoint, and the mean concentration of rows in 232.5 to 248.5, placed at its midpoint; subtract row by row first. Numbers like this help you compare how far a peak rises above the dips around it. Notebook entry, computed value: 5.5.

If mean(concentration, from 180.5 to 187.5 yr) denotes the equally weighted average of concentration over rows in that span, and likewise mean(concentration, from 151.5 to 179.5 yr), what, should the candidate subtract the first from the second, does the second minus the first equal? -17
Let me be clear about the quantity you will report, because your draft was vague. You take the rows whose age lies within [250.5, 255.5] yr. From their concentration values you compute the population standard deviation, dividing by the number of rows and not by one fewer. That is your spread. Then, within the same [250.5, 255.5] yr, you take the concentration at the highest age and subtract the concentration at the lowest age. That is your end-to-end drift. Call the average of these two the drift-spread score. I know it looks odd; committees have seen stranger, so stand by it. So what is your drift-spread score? 2.1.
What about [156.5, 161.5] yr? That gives -2.8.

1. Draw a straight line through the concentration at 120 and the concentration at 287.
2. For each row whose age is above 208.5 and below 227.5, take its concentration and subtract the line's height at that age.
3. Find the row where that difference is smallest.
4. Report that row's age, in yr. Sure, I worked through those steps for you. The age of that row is 210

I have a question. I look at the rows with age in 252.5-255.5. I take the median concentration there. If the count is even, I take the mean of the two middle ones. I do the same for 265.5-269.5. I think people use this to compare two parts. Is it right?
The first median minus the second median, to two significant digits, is -22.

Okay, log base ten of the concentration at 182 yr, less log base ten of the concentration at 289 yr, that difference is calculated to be -0.26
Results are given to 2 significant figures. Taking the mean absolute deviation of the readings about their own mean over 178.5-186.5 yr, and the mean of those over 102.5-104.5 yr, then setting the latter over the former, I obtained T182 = 25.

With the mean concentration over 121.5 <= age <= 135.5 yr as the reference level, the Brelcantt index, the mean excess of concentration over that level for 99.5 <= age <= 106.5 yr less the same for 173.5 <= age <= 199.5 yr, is 14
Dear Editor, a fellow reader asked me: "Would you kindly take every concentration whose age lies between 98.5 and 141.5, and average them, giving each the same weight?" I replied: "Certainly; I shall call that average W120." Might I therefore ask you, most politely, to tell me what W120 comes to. 81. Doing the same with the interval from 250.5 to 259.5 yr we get 93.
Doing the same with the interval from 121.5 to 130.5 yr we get 81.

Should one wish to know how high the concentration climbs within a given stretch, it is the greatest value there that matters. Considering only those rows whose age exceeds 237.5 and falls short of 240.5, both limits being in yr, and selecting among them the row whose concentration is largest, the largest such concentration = 85.16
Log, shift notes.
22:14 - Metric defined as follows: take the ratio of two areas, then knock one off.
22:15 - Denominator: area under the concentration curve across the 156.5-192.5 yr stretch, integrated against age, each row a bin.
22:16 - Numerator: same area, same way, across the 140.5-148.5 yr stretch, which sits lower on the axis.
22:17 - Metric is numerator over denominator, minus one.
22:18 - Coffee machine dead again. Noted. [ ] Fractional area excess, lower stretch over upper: -0.7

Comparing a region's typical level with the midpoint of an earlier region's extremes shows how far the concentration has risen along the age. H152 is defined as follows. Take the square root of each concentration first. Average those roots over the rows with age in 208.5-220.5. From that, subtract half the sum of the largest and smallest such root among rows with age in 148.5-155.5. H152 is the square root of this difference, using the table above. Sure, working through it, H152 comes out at 1.1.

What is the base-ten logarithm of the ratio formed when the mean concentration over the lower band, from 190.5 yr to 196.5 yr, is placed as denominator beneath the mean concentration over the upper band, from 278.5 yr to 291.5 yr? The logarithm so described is 0.187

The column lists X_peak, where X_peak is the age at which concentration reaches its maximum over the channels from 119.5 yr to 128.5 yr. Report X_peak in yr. 123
